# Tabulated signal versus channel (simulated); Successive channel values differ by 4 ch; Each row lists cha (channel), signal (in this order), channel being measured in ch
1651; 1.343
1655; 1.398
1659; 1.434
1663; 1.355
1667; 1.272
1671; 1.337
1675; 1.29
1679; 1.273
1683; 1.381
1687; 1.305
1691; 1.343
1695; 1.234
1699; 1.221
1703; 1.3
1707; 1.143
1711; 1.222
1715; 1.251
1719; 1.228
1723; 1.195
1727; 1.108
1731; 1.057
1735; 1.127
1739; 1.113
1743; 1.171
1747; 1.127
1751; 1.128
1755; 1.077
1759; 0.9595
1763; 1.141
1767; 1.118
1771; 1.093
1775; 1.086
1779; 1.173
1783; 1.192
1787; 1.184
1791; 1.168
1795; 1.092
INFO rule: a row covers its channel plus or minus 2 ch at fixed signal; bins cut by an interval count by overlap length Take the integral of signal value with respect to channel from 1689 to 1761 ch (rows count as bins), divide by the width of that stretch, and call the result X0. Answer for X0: 1.17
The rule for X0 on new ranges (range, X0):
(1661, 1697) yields 1.31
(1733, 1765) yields 1.11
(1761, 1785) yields 1.13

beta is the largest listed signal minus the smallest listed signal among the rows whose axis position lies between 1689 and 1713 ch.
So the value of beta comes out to 0.200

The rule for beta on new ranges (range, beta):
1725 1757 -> 0.114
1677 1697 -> 0.147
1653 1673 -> 0.162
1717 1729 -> 0.120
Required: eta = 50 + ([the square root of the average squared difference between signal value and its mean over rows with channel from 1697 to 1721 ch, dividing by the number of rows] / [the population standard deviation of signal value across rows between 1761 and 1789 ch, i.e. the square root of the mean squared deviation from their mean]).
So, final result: 51.2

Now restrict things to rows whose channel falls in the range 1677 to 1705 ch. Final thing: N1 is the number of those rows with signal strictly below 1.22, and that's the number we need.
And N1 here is 0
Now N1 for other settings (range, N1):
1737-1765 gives 7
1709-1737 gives 4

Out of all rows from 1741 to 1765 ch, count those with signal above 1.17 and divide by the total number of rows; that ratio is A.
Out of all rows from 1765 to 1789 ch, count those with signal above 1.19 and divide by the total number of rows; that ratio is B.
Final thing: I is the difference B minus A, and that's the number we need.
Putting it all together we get 0.0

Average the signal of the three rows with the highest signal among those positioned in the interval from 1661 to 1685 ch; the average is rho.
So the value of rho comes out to 1.36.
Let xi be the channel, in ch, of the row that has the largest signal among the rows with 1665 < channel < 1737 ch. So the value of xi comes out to 1683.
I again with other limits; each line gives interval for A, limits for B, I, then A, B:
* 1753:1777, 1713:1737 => 0.5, 0.0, 0.50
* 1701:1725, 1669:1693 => 0.2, 0.8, 1.00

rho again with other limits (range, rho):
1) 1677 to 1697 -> 1.34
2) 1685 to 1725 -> 1.32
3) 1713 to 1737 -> 1.22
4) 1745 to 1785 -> 1.17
